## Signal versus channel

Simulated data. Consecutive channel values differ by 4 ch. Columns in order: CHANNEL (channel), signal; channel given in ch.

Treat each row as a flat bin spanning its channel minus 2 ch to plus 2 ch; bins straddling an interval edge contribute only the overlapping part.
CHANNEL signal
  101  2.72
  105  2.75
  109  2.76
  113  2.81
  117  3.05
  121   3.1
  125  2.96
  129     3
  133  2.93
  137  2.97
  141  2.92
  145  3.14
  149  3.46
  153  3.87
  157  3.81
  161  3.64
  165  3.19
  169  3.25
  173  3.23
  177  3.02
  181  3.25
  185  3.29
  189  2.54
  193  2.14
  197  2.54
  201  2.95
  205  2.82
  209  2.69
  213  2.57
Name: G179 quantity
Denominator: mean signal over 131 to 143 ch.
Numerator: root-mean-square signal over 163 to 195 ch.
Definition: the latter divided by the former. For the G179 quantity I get 1.0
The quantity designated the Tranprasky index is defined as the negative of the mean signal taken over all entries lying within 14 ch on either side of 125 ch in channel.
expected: -2.97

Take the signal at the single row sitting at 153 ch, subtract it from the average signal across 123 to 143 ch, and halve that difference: -0.46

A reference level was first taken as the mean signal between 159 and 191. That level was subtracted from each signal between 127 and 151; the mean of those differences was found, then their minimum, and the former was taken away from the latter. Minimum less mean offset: -0.15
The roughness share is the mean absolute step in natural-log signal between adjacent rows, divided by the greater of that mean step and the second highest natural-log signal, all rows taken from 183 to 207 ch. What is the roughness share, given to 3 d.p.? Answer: 0.147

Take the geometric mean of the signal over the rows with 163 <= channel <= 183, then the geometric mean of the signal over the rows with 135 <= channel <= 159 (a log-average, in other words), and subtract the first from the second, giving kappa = 0.15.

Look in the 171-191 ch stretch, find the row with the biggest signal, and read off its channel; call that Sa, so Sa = 185 ch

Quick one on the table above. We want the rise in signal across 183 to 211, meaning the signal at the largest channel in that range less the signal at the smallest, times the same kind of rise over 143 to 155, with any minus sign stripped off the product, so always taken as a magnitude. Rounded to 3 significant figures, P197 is 0.438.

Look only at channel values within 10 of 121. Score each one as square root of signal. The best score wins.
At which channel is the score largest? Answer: 121 ch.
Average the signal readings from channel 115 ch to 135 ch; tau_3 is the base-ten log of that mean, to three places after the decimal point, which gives 0.478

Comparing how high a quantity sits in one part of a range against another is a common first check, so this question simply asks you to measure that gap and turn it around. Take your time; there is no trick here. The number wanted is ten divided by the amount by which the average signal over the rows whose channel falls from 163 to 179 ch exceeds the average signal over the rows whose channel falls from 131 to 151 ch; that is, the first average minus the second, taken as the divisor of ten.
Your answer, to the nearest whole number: 113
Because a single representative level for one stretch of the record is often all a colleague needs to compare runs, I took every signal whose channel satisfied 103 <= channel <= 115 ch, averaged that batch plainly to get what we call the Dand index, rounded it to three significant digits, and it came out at 2.77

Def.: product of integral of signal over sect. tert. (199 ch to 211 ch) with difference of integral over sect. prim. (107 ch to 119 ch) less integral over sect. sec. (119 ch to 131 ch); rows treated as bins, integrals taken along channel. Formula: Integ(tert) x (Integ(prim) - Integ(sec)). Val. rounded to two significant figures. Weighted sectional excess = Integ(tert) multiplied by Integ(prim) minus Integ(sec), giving -60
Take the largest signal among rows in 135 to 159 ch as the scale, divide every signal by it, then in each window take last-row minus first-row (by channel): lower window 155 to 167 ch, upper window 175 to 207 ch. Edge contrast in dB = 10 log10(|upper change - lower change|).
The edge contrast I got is -10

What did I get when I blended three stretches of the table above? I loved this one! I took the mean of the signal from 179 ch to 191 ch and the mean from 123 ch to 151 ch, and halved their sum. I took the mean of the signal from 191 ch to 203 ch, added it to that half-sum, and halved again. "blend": 2.79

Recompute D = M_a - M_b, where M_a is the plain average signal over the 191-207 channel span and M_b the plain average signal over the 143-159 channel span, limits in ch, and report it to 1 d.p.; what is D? -1.0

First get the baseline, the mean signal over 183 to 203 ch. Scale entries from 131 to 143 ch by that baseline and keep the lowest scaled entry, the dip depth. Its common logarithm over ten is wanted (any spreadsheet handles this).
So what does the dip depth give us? 0.0035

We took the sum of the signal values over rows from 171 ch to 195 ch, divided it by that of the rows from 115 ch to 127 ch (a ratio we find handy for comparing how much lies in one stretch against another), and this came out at 1.9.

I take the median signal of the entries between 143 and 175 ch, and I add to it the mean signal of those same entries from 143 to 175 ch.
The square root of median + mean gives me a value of 2.61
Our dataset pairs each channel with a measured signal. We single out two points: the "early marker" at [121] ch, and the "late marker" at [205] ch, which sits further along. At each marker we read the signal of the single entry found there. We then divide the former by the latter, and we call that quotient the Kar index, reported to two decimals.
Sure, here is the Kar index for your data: 1.10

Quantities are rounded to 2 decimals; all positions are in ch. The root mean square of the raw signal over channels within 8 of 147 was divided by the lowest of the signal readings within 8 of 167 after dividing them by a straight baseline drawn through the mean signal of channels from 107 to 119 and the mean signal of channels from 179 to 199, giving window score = 2.94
